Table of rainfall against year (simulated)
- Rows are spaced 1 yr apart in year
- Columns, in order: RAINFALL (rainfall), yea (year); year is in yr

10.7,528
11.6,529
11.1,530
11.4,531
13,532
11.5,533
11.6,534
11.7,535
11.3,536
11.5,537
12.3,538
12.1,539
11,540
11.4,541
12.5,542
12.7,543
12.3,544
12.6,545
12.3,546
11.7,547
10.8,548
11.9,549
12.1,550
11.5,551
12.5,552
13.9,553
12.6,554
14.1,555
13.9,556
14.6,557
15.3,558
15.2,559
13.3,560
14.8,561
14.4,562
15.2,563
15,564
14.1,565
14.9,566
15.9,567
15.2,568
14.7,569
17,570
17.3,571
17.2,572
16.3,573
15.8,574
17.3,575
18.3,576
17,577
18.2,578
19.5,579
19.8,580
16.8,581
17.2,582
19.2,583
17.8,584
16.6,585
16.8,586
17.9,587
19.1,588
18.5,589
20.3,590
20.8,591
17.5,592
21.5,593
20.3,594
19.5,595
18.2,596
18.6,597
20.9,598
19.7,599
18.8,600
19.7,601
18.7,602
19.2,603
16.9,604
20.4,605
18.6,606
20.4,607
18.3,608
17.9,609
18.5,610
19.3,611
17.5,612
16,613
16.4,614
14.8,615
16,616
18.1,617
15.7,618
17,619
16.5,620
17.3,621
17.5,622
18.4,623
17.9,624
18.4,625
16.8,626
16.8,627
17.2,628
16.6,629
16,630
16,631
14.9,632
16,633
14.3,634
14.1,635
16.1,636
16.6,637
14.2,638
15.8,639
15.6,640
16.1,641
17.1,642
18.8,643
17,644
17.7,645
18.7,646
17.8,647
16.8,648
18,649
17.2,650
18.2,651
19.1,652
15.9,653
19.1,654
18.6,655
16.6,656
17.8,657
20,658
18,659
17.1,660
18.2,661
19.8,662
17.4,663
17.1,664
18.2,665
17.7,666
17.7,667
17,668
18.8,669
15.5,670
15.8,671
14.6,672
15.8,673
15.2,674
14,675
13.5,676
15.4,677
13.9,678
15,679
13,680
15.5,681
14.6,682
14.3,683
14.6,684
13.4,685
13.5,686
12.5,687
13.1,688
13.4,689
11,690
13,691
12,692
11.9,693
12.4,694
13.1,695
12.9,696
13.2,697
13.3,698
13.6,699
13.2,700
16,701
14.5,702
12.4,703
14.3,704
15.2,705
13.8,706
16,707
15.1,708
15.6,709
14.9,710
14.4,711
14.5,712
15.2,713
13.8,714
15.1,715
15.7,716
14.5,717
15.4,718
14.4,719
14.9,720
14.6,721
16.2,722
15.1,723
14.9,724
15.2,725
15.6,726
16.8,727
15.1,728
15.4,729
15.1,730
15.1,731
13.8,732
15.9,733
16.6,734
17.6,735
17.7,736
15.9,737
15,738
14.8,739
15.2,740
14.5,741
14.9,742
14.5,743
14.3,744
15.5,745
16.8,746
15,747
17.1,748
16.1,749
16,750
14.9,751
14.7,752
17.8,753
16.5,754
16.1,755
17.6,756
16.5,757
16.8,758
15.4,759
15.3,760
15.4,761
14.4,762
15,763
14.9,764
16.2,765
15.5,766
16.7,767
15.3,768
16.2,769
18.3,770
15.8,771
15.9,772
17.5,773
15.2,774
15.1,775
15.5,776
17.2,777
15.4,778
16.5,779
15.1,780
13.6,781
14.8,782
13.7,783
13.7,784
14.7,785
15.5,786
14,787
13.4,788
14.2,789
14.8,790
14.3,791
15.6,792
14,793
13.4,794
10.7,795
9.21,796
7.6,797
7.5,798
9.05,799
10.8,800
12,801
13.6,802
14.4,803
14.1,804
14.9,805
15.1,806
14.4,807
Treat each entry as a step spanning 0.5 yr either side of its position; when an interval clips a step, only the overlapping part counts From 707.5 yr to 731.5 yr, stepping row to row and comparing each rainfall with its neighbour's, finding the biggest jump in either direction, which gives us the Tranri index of 1.70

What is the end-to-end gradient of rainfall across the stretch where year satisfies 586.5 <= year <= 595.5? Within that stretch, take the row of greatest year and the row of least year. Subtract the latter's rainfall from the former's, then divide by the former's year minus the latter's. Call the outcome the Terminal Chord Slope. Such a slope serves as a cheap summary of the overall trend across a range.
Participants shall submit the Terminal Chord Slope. 0.20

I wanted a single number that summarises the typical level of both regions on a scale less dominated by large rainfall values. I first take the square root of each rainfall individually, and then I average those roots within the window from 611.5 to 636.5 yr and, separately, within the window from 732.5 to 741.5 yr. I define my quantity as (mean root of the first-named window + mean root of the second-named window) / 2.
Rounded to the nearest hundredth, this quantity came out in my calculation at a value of 4.02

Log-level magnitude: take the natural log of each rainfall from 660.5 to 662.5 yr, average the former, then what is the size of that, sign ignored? 2.94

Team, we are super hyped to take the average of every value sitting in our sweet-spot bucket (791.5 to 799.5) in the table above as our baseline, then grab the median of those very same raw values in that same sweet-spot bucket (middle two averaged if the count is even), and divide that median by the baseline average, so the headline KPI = 0.91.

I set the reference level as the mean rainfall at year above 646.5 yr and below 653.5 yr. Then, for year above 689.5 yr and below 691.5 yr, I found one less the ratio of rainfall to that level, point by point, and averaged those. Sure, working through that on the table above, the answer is 0.32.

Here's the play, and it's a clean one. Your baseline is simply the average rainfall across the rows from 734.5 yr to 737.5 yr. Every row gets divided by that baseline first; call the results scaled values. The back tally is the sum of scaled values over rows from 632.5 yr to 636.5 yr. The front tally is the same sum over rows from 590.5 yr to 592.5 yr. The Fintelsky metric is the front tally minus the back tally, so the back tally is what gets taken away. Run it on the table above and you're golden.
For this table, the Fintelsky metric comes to -1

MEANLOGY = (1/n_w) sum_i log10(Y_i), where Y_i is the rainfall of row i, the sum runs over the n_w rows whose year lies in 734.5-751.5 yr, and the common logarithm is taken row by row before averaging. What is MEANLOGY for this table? 1.19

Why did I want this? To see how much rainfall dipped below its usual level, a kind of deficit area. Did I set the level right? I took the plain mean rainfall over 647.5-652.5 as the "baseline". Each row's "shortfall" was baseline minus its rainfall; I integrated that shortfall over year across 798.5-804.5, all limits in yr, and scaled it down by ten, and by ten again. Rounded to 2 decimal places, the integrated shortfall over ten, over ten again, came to 0.33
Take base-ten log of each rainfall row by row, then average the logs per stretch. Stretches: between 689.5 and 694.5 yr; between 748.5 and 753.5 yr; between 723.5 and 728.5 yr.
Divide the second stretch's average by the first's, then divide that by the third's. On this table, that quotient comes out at 0.93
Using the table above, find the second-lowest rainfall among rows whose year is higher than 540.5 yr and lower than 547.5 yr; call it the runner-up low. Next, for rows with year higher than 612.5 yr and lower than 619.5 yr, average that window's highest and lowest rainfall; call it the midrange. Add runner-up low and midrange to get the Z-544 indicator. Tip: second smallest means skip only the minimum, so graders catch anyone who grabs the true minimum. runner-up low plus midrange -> 28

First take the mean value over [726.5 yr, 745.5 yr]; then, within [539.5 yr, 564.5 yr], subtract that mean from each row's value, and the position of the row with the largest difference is 558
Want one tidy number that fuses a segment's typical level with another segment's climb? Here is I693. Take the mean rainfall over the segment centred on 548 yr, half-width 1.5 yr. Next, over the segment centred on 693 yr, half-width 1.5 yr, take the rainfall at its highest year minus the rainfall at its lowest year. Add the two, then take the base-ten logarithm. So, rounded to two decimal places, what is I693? 1.07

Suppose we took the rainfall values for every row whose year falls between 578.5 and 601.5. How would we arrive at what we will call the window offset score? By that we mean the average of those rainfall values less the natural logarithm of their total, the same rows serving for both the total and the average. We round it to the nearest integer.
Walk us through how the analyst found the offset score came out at 13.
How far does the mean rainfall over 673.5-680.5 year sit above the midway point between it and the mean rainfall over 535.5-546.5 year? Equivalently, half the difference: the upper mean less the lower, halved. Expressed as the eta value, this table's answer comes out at 1.1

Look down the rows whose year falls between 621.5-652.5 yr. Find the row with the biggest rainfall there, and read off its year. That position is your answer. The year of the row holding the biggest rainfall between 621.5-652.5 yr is 652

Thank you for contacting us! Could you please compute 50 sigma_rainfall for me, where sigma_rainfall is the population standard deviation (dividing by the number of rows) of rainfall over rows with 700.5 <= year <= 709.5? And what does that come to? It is 55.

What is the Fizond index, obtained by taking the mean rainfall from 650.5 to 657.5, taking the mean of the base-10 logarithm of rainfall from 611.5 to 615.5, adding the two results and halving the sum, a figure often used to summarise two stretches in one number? 9.6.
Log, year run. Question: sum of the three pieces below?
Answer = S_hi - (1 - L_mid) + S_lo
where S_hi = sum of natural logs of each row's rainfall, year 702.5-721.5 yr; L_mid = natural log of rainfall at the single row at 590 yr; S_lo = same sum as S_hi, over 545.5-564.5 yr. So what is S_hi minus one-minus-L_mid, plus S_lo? 102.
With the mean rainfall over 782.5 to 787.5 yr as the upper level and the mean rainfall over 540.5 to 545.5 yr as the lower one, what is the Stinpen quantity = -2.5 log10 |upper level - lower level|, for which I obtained -0.8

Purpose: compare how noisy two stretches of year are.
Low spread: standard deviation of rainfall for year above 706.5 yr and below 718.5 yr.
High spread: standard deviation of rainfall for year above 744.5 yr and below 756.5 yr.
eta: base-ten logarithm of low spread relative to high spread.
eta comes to -0.21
